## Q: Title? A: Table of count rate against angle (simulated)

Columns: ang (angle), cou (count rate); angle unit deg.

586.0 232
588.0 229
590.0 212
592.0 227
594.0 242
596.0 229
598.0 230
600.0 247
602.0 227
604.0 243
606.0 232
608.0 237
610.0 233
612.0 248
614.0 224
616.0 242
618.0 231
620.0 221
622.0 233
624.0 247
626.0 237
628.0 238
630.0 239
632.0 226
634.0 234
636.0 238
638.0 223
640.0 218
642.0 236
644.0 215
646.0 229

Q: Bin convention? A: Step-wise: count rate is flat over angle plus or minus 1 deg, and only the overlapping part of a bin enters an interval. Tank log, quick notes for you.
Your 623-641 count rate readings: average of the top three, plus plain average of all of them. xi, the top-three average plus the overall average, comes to 475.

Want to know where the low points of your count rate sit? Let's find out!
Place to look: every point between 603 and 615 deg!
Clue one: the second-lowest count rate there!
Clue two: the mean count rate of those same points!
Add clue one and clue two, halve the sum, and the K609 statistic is 234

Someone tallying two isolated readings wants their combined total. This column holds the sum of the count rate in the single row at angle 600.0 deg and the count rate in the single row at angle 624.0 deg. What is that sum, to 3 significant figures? 494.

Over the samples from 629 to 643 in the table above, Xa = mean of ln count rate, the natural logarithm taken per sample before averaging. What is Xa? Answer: 5.44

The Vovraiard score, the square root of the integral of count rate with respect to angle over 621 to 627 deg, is 37.9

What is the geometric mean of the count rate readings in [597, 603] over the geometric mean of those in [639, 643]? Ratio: 1.03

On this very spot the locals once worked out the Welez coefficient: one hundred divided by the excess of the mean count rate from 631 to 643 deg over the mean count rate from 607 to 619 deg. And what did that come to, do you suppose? -15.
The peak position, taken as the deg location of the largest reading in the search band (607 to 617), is 612.0 deg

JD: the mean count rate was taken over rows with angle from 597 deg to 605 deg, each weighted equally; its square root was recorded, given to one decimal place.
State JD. 15.4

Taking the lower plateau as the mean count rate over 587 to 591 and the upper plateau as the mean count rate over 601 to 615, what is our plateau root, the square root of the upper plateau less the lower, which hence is 3.8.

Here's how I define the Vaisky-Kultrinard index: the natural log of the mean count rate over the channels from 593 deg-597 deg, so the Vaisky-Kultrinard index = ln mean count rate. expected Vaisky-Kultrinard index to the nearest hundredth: 5.46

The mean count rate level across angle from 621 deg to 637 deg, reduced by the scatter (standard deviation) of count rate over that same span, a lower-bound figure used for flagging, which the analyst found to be 231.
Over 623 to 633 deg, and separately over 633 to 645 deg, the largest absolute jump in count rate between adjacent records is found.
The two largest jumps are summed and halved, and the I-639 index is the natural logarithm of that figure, 2.83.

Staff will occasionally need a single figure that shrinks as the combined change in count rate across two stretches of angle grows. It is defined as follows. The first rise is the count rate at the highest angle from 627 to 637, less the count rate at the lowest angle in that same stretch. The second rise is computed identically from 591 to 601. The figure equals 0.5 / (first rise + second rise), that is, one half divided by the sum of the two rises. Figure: 0.025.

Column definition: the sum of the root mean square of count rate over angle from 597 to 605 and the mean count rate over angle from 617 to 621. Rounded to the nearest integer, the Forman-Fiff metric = 463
